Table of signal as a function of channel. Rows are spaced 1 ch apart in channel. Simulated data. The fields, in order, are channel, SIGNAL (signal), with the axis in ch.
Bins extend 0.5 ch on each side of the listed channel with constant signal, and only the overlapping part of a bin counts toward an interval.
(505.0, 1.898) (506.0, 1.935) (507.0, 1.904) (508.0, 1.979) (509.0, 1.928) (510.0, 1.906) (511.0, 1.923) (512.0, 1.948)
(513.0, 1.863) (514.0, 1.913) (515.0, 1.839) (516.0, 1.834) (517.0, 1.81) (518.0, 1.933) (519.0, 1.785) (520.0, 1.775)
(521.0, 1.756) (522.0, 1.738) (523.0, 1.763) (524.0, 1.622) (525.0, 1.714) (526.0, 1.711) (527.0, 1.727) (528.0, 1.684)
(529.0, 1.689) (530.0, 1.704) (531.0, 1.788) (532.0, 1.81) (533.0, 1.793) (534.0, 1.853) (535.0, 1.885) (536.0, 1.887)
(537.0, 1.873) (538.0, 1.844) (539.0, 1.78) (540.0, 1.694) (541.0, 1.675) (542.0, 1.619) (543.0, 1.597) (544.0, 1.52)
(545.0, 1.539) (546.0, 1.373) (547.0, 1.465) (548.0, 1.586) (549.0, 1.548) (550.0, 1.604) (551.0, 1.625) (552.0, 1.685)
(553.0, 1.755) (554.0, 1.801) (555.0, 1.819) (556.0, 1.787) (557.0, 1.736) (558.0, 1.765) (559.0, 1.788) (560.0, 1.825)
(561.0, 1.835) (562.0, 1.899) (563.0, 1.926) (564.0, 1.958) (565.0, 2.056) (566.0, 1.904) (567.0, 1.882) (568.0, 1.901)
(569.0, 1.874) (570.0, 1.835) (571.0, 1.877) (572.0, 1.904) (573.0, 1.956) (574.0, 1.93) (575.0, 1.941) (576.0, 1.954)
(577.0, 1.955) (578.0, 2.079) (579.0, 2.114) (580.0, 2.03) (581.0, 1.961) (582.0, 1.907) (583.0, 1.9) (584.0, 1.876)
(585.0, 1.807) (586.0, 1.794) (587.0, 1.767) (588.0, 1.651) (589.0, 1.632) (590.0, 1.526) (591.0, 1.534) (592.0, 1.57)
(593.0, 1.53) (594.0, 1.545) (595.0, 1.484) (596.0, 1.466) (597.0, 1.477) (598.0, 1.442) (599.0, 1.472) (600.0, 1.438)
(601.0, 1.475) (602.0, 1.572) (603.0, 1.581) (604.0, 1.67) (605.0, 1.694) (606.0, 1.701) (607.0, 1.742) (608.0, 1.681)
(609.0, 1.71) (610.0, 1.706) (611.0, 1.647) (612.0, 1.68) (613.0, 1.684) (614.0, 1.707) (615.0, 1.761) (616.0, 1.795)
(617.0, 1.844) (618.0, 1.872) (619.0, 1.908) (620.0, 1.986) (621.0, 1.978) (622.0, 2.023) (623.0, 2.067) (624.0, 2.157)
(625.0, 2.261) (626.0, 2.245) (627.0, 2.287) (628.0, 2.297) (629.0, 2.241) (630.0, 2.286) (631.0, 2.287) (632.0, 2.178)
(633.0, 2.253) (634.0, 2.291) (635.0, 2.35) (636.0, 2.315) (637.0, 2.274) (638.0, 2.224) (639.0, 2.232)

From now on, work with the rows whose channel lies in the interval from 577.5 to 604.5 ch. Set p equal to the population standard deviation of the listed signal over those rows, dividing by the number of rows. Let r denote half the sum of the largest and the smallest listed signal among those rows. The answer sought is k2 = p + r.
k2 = 1.98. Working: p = 0.208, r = 1.78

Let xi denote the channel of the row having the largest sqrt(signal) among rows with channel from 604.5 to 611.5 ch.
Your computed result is 607.0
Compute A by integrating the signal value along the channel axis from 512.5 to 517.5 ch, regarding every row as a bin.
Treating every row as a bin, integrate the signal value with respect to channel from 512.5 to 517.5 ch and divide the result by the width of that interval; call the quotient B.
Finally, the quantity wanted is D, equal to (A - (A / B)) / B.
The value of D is 2.30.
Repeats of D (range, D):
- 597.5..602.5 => 1.62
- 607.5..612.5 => 2.03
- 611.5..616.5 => 2.10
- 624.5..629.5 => 2.79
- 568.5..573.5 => 2.35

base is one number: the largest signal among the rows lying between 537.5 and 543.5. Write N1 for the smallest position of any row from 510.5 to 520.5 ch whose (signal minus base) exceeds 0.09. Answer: 512.0 ch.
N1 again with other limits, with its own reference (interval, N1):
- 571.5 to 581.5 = 573.0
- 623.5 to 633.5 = 624.0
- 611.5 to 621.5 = 620.0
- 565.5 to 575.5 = 573.0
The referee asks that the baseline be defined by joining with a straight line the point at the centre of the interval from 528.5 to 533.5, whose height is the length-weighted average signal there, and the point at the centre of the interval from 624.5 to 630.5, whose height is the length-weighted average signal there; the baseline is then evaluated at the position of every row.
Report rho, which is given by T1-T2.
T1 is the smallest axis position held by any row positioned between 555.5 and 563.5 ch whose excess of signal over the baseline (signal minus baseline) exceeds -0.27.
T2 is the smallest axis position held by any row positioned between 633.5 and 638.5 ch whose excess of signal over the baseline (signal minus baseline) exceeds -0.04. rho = -78 ch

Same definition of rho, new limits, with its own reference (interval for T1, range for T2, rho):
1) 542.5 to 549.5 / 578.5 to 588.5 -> -36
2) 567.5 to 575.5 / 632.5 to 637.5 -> -66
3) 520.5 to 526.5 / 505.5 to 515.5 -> 15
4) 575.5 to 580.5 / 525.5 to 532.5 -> 50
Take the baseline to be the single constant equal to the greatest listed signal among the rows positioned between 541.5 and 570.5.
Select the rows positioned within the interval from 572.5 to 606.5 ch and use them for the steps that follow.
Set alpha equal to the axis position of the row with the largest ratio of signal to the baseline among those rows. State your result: 579.0 ch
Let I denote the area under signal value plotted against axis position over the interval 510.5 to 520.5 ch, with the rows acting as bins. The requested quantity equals 19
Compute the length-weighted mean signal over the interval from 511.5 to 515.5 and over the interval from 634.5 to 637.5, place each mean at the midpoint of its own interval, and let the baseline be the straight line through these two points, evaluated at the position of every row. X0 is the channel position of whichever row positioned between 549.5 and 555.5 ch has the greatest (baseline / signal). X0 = 550.0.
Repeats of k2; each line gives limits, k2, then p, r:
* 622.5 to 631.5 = 2.25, 0.072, 2.18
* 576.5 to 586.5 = 2.06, 0.102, 1.95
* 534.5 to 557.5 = 1.77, 0.139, 1.63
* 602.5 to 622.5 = 1.92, 0.122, 1.80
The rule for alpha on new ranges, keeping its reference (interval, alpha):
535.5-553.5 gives 536.0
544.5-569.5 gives 565.0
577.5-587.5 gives 579.0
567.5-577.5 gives 573.0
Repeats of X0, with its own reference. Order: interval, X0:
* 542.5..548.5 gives 546.0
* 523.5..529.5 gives 524.0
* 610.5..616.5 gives 611.0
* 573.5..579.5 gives 574.0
